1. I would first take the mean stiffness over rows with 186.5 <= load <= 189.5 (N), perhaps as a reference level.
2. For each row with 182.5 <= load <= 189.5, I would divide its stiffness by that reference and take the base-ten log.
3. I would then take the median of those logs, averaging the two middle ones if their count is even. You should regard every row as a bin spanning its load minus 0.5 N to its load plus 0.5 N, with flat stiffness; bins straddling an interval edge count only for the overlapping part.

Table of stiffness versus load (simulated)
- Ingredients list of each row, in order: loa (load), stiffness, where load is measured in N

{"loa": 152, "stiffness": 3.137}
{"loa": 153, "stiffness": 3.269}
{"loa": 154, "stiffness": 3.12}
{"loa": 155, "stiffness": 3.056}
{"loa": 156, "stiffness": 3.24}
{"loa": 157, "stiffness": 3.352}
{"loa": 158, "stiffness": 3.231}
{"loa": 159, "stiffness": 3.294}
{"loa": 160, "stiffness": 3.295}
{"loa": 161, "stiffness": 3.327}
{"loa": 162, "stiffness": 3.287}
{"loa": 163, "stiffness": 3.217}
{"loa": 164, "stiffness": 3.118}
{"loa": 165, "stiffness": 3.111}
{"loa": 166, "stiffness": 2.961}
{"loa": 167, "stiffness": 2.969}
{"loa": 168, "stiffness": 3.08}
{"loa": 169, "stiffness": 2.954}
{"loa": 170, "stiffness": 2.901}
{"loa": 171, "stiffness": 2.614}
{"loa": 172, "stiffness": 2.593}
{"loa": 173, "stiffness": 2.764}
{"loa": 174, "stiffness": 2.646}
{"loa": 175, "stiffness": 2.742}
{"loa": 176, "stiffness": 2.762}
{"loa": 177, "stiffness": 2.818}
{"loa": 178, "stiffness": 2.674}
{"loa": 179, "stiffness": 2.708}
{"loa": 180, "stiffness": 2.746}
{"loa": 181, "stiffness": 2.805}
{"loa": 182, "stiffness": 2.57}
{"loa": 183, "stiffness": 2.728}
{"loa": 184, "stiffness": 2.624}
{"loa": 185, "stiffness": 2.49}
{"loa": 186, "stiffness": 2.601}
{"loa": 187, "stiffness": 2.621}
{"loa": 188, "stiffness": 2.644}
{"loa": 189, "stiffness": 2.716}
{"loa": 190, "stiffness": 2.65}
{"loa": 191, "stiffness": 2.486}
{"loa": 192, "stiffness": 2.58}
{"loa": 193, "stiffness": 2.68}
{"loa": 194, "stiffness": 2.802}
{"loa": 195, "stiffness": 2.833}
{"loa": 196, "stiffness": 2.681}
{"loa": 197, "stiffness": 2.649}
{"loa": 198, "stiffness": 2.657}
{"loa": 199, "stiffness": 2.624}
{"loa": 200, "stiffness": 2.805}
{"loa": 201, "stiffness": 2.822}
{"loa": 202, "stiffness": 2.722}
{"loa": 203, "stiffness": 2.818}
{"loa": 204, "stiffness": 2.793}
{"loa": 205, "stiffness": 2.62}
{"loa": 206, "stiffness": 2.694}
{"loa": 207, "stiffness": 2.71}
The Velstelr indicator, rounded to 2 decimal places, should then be -0.01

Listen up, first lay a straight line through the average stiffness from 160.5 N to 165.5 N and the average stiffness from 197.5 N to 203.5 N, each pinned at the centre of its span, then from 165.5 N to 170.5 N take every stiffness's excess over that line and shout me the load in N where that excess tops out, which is 168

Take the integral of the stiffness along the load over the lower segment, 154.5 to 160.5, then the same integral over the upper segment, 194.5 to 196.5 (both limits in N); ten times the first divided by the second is 35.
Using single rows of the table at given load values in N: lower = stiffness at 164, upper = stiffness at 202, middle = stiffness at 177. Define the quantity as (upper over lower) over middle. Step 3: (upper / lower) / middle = 0.31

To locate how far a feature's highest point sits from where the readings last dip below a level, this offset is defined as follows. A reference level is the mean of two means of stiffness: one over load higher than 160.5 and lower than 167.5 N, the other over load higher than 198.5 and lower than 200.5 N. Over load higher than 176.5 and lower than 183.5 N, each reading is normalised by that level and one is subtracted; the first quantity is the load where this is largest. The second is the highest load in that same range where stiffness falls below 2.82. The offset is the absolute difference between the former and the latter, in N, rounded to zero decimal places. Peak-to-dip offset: 6 N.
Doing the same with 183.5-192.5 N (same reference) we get 3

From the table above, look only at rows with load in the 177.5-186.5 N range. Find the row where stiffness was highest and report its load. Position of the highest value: 181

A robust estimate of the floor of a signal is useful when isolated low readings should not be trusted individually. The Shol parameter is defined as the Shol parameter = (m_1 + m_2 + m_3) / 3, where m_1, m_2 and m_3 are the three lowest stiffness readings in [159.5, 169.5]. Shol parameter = 2.96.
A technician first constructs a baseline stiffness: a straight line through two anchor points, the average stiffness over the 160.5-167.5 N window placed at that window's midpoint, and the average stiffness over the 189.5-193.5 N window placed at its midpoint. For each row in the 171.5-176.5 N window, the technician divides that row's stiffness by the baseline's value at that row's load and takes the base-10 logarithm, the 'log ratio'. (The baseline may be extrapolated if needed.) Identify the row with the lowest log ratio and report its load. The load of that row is 172 N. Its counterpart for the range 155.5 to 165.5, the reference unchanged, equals 156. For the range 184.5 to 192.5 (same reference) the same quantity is 185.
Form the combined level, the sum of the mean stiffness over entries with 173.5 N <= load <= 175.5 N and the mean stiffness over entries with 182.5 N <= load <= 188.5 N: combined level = 5.31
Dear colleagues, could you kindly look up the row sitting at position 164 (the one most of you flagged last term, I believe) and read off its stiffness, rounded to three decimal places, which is 3.118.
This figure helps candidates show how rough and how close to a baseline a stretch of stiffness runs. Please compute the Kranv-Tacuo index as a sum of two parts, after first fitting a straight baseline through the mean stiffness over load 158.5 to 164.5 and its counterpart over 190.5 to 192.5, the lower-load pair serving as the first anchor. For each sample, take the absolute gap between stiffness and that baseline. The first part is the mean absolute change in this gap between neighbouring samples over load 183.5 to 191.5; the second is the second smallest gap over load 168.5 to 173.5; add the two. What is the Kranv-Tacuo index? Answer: 0.22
